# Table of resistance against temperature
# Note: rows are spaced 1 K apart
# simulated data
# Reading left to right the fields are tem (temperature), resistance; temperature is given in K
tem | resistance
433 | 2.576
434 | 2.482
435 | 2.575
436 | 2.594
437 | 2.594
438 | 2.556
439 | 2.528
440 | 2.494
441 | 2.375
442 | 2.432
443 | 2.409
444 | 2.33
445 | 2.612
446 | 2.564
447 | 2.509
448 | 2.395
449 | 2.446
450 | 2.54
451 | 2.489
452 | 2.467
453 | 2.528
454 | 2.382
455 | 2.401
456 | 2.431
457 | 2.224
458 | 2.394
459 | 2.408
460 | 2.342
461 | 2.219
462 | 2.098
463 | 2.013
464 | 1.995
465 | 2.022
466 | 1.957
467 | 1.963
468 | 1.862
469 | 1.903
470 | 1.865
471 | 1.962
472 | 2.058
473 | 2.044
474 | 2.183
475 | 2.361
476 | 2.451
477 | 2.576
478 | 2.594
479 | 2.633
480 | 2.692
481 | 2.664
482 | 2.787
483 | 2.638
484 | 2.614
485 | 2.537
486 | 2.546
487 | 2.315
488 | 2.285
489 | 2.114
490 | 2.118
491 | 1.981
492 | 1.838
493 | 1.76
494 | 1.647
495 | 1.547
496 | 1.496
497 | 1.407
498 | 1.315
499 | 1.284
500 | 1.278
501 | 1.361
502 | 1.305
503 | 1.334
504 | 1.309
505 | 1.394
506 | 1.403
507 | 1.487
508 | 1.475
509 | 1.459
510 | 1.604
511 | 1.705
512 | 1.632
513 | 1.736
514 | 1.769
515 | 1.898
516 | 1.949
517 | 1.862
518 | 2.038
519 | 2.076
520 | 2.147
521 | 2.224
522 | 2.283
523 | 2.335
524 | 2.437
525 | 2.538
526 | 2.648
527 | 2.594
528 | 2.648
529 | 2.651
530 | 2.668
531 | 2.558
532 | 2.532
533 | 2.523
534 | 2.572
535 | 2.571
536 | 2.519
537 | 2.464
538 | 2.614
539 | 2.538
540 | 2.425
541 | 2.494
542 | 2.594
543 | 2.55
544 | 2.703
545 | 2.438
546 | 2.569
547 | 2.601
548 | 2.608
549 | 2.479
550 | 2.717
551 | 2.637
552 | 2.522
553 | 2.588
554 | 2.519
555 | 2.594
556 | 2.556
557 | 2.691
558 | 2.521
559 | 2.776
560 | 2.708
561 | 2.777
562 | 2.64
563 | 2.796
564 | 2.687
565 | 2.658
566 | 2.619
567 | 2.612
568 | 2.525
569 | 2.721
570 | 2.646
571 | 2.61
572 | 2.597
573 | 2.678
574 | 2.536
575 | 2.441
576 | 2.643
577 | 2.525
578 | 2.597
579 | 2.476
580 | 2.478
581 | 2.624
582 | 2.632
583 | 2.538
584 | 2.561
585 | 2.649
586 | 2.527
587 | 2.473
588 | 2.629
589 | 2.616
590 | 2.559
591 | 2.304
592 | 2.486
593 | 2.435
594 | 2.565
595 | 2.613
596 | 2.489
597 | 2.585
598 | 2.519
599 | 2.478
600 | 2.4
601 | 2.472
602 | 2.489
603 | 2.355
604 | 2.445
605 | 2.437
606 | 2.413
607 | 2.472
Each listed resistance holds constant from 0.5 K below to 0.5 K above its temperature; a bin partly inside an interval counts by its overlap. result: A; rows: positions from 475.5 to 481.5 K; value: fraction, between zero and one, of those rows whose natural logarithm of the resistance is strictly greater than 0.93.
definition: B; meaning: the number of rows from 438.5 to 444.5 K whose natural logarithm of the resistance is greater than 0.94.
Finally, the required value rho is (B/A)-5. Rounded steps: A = 0.8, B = 0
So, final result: -5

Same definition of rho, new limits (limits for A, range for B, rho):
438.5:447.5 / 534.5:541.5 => 4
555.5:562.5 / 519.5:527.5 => -3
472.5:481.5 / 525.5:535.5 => 8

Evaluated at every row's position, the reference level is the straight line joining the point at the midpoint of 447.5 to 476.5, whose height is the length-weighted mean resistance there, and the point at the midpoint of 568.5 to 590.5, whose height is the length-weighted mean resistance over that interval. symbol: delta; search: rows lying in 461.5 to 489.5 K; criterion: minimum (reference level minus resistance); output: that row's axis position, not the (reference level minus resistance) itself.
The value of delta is 482 K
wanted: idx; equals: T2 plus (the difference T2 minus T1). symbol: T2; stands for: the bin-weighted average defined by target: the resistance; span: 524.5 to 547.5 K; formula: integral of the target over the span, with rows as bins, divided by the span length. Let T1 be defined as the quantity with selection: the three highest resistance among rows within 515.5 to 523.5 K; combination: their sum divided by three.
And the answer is 2.85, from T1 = 2.28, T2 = 2.6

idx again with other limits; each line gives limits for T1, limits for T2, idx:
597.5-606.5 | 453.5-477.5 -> 1.85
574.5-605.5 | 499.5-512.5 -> 0.24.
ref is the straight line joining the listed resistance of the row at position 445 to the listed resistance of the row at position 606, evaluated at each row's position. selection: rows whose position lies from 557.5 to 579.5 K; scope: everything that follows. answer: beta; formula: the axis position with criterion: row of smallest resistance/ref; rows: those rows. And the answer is 575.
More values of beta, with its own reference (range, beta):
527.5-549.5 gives 540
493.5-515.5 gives 500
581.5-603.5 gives 591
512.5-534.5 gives 513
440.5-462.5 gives 462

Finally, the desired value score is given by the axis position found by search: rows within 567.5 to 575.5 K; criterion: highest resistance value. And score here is 569 K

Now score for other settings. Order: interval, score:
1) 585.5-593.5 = 588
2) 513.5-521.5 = 521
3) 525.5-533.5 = 530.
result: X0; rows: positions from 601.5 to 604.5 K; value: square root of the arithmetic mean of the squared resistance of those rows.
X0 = 2.43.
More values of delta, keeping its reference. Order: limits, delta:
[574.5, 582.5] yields 576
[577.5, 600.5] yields 585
